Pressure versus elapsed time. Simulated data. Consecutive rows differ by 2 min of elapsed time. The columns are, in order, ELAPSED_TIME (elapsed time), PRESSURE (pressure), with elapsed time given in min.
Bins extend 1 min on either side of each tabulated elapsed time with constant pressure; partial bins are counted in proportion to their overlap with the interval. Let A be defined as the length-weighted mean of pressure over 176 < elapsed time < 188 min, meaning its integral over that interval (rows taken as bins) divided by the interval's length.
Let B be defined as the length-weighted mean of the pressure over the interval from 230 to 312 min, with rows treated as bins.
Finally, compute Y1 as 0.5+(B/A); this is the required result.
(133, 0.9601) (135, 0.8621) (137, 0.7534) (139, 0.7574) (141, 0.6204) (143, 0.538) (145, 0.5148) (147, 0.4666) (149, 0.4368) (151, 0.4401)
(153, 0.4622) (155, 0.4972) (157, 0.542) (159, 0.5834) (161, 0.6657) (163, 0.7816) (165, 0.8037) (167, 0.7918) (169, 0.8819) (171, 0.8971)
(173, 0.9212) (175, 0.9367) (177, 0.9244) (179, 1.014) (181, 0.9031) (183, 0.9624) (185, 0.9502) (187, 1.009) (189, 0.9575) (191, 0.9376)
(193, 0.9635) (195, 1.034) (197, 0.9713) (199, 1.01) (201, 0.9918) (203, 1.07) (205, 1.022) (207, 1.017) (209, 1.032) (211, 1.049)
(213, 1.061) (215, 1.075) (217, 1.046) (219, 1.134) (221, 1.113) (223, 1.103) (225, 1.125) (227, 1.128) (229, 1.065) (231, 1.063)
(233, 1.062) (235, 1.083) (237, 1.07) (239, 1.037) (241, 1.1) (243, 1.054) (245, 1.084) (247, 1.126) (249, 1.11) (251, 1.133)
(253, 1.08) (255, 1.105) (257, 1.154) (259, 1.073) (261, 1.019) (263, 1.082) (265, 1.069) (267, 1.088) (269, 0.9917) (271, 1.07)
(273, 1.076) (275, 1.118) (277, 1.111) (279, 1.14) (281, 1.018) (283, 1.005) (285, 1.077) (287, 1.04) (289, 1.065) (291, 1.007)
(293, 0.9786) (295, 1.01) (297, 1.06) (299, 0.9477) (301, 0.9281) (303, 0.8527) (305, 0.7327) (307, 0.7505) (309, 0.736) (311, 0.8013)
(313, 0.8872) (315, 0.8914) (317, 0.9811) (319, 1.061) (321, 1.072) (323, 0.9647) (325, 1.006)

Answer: 1.6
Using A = 0.96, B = 1.03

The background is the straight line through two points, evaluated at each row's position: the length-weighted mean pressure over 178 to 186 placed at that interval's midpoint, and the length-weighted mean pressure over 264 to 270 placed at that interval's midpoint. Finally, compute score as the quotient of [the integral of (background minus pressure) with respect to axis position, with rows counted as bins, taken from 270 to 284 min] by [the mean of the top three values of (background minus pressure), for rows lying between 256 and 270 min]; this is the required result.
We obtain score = -11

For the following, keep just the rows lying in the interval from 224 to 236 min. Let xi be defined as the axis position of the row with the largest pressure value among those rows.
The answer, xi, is 227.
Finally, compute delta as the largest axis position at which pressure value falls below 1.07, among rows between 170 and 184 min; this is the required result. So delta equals 183 min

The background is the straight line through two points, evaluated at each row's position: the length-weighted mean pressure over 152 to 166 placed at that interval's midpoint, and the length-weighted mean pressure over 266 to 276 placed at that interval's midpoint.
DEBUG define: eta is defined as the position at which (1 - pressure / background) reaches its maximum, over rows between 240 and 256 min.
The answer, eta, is 253 min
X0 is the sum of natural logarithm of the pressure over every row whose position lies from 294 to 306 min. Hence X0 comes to -0.5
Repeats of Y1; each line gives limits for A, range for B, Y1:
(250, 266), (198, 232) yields 1.5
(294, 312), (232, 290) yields 1.7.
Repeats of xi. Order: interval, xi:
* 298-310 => 299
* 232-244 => 241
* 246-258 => 257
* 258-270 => 267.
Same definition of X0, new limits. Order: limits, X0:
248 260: 0.6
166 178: -0.7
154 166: -2.7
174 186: -0.3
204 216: 0.2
